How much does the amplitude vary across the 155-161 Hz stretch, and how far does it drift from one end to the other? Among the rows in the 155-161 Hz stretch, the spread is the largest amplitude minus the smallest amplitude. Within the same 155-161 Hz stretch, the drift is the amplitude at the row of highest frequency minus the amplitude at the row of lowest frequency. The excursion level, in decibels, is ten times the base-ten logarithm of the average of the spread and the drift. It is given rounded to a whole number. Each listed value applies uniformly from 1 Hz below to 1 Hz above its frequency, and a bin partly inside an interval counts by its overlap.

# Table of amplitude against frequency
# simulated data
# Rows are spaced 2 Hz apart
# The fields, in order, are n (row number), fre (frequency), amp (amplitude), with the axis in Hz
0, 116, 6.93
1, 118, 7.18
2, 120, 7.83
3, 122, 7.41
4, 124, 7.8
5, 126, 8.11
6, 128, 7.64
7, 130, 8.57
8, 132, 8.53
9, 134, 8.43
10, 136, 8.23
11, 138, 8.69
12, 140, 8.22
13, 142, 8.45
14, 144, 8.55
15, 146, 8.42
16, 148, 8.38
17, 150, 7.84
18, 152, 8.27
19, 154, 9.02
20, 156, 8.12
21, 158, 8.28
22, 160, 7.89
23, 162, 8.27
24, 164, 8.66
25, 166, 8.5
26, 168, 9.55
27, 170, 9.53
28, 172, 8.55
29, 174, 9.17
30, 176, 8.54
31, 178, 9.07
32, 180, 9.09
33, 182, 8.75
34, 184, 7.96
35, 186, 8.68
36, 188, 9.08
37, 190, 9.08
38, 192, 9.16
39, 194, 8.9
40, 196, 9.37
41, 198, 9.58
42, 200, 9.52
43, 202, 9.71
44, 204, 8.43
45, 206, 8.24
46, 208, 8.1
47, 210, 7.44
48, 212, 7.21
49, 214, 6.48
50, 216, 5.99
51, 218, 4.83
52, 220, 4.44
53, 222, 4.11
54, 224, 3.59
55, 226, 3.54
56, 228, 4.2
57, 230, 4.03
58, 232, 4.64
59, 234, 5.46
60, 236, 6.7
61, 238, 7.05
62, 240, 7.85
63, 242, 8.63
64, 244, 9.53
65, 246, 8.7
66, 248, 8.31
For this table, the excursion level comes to -11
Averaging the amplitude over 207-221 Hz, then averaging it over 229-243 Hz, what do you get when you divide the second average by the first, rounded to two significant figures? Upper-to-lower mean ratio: 1.0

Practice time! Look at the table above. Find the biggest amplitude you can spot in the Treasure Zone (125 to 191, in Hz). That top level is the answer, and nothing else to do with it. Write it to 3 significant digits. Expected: 9.55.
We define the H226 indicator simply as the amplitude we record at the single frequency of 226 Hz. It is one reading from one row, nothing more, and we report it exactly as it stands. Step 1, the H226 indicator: 3.54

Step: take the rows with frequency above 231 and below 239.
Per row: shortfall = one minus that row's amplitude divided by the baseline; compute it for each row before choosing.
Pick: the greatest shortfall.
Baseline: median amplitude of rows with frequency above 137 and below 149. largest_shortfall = 0.45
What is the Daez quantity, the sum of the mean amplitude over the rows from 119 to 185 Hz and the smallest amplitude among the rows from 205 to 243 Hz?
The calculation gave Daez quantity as 11.97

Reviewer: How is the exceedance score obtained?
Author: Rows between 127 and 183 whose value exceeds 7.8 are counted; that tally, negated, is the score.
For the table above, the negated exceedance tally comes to -27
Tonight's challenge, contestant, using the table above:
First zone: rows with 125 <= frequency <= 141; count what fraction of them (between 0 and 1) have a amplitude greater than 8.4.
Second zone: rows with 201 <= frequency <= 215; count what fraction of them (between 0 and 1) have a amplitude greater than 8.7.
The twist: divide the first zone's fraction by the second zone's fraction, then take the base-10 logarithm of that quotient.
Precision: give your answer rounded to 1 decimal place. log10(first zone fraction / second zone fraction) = 0.5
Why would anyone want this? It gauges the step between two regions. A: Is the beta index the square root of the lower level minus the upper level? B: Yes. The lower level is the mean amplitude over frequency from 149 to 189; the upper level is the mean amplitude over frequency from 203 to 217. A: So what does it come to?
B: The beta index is 1.11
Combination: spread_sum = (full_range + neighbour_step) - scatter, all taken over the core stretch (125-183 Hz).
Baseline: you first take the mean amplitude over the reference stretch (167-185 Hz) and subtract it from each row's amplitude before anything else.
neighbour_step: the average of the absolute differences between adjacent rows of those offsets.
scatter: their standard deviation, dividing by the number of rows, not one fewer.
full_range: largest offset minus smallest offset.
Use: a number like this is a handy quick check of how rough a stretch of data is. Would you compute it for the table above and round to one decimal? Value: 1.9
